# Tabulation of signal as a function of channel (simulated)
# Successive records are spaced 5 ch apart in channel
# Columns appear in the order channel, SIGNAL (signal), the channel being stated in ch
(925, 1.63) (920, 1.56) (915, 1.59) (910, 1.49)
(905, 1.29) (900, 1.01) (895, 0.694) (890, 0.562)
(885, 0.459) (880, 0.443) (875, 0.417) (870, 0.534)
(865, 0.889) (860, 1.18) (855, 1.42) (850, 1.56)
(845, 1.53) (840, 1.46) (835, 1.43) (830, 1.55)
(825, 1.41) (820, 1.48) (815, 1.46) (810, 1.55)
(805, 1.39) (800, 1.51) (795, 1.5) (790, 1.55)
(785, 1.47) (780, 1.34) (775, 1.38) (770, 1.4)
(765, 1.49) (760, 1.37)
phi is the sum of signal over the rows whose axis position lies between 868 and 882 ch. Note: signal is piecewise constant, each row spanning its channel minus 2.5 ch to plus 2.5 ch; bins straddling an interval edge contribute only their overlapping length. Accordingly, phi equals 1.39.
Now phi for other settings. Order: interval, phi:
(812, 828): 4.35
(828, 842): 4.44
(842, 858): 4.51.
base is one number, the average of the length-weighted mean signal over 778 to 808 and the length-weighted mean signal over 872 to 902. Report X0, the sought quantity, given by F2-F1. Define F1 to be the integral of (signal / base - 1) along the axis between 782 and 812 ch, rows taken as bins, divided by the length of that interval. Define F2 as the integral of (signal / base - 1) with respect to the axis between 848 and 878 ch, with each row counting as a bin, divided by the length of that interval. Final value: -0.5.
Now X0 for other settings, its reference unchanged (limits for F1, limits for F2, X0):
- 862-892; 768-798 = 0.9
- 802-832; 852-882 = -0.6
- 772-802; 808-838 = 0.0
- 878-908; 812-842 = 0.7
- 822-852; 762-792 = -0.1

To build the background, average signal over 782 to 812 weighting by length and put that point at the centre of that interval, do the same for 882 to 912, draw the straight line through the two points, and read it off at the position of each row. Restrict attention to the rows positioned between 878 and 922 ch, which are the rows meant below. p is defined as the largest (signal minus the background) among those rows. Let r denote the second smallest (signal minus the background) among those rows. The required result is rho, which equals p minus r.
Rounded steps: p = 0.80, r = -0.51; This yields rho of 1.3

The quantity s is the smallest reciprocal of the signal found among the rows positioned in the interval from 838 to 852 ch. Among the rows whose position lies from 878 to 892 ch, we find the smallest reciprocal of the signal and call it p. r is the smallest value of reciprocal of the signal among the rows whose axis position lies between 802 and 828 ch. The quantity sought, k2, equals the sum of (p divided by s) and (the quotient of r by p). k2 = 3.1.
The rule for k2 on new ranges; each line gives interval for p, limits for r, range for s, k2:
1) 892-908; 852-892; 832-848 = 2.1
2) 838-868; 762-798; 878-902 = 1.7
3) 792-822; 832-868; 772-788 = 1.9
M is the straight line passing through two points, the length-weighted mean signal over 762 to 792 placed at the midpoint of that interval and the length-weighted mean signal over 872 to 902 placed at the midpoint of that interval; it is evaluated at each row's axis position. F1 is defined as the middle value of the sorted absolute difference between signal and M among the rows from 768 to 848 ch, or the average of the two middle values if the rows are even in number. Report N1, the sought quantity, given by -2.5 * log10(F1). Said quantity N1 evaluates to 1.4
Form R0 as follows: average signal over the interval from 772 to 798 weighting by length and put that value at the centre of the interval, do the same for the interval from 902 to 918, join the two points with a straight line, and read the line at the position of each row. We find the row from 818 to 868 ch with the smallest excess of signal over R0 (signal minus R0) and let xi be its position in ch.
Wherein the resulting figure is 865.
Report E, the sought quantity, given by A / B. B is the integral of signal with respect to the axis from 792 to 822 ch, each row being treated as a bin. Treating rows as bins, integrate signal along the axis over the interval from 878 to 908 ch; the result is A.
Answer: 0.5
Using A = 23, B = 44.5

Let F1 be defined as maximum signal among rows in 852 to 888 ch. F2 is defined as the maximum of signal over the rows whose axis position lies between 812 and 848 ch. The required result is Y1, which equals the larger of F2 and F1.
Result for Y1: 1.55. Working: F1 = 1.42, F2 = 1.55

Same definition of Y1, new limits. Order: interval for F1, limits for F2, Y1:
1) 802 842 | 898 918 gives 1.59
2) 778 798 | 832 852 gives 1.56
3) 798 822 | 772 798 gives 1.55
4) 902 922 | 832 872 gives 1.59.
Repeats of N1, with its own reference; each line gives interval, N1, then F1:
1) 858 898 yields 1.9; 0.18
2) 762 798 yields 2.6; 0.09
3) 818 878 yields 1.0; 0.41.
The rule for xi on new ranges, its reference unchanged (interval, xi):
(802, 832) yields 805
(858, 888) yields 875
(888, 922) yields 890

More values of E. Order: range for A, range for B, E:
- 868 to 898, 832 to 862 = 0.4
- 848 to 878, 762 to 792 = 0.7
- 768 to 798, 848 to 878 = 1.5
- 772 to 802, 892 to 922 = 1.2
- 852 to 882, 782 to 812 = 0.6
